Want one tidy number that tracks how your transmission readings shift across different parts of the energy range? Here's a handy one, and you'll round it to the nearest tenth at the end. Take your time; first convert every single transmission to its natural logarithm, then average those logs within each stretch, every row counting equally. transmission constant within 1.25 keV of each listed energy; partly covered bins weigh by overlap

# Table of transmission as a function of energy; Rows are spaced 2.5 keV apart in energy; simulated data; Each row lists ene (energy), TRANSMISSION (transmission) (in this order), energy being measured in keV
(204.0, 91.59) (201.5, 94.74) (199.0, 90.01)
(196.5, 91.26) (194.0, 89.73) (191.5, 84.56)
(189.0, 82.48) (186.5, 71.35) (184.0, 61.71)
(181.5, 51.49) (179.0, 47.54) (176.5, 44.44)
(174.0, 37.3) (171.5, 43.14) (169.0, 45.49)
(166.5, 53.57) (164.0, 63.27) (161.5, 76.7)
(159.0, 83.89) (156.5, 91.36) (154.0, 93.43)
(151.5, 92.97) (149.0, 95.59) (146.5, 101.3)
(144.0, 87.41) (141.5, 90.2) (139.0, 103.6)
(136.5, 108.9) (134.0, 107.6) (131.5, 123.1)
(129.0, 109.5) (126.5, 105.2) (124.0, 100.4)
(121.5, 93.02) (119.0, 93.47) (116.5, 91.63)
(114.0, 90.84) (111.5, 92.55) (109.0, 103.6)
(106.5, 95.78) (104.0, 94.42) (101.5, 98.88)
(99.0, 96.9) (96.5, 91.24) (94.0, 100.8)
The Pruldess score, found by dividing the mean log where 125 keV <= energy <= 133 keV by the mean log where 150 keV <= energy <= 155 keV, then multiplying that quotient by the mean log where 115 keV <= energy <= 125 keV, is 4.7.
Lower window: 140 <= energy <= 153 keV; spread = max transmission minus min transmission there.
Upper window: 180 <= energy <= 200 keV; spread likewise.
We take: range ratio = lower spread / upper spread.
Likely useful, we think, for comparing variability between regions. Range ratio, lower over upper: 0.35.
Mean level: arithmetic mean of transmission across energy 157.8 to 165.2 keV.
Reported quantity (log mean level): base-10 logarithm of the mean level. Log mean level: 1.87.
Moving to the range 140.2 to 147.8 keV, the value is 1.97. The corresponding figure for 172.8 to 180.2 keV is 1.63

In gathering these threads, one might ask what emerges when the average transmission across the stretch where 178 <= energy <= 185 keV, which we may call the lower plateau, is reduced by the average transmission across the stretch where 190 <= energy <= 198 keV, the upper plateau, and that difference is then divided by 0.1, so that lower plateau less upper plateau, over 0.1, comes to -349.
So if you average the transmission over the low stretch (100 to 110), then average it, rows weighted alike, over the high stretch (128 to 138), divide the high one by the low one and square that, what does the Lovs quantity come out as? 1.3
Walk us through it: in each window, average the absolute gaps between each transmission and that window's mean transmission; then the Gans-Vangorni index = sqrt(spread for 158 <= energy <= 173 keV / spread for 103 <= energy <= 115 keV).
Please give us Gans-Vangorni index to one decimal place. 2.0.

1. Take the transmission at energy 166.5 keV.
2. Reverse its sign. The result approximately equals -54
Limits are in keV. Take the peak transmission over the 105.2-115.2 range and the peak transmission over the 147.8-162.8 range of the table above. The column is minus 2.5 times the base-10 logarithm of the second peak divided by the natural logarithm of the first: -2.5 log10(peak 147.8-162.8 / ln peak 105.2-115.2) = -3.28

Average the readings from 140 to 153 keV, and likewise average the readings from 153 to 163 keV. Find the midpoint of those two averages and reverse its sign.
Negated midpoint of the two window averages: -90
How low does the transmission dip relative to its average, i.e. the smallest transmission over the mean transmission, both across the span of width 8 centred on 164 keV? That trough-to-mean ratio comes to 0.83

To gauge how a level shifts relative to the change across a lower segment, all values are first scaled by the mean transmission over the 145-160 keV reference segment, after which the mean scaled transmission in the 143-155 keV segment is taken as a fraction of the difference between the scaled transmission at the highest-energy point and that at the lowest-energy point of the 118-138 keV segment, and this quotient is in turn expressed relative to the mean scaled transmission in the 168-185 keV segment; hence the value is 12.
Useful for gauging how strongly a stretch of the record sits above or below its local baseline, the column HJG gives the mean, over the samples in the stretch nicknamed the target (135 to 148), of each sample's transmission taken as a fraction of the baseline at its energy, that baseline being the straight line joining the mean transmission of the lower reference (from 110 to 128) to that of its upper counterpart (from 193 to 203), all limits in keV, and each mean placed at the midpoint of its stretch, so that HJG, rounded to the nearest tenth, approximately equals 1.0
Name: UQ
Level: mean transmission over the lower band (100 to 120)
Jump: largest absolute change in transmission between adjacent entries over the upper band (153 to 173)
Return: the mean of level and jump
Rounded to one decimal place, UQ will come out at 54.3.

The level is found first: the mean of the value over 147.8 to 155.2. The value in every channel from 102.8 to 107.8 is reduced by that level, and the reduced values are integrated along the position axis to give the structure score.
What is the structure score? 6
